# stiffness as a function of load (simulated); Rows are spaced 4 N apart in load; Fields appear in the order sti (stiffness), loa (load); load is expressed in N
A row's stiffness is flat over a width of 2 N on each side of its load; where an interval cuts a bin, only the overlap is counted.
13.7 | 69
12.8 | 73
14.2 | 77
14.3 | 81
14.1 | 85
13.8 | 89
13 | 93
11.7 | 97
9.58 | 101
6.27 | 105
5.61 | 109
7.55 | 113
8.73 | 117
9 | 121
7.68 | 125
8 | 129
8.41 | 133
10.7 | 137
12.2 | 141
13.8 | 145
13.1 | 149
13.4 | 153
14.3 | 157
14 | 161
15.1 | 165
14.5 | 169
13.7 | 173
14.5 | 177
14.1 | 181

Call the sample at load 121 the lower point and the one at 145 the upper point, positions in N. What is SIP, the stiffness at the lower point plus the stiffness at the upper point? 23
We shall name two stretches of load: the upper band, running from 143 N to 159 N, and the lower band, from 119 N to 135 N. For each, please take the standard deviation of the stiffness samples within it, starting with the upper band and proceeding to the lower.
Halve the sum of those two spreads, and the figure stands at 0.5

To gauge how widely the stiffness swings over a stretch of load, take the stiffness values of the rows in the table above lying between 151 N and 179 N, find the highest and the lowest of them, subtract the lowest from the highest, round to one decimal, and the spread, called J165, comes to 1.7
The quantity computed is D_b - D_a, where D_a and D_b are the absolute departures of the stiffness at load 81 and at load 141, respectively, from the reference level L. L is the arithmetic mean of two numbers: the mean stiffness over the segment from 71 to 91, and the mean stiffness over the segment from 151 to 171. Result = 1.6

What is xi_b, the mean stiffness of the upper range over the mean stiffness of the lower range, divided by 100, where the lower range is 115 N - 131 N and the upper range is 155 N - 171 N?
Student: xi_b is 0.0173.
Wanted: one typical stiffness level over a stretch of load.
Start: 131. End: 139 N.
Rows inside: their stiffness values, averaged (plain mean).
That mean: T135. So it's 9.6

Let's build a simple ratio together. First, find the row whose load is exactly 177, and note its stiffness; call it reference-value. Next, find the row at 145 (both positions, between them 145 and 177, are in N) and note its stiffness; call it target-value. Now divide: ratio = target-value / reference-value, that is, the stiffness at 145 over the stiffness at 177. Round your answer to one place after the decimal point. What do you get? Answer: 1.0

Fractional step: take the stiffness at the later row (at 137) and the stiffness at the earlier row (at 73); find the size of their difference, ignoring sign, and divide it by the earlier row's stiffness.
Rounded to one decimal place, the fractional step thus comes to 0.2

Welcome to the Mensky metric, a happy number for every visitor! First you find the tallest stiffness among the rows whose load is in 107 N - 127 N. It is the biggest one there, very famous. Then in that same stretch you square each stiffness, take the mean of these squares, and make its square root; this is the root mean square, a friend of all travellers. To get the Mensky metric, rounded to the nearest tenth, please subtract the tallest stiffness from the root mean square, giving -1.2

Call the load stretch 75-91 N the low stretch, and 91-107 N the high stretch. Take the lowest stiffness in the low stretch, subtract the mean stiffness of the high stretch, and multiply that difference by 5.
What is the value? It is 18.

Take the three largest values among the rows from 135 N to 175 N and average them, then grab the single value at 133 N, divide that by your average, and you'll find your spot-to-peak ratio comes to 0.57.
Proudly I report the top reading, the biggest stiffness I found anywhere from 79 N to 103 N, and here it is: 14.3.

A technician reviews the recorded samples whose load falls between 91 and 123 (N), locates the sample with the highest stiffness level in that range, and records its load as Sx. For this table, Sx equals 93 N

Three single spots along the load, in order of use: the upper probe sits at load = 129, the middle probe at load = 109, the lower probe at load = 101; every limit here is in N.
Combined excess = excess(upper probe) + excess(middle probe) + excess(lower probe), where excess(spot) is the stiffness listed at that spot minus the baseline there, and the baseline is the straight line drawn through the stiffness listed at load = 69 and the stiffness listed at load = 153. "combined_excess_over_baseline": -17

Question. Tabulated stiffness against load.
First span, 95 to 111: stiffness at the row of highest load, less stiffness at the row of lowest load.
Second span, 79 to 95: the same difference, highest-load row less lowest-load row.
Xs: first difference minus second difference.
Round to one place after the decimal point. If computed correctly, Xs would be -4.8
